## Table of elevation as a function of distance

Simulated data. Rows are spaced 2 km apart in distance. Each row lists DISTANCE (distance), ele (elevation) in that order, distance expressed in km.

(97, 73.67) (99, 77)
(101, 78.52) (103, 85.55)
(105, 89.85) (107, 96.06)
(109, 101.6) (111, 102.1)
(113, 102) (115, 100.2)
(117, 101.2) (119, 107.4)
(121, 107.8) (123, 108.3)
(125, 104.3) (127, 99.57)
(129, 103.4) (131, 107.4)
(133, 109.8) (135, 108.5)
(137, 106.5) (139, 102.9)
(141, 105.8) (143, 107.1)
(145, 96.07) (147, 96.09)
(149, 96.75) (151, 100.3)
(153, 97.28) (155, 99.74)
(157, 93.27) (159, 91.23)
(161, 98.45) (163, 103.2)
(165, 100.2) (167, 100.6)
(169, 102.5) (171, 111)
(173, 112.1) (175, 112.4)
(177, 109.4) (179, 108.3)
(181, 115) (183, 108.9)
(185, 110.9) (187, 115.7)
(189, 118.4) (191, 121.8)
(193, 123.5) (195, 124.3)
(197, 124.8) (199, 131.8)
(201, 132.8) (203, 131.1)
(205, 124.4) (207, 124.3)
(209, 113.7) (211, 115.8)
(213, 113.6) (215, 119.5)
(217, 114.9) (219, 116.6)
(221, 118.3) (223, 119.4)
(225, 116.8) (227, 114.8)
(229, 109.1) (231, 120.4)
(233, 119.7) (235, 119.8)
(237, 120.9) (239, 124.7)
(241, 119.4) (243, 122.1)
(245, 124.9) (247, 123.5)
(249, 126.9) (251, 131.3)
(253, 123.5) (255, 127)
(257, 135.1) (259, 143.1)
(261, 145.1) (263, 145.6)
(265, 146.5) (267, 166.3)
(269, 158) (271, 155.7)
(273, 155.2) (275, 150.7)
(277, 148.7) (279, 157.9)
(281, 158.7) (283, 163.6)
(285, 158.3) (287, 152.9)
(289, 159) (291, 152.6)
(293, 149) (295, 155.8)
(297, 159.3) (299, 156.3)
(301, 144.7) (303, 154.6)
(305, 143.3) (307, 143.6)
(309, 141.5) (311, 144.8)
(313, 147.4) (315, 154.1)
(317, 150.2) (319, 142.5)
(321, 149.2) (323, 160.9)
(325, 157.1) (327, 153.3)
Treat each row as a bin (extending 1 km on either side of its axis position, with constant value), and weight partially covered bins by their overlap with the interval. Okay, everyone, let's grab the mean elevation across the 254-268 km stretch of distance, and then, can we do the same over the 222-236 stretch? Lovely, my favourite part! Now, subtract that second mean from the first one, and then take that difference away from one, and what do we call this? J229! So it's -26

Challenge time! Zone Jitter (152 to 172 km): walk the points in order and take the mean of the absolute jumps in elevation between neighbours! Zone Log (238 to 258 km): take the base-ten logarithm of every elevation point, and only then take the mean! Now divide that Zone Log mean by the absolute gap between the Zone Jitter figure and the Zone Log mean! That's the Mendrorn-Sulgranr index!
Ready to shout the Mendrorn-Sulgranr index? 1.1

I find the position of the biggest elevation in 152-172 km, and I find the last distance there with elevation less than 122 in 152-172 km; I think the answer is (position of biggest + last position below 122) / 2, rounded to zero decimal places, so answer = 171 km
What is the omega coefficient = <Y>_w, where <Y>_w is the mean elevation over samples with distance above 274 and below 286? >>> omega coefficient 156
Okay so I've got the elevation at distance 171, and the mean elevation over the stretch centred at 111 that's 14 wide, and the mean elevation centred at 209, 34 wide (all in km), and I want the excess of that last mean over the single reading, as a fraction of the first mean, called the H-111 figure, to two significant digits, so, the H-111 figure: 0.11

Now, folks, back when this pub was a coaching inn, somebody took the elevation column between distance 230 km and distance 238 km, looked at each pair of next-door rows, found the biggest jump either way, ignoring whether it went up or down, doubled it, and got 2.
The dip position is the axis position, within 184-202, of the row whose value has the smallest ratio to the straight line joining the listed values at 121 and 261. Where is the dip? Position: 185 km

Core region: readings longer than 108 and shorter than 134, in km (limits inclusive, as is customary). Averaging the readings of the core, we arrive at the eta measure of 104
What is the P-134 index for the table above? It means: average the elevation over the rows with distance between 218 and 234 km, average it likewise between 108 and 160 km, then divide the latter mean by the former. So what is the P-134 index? 0.87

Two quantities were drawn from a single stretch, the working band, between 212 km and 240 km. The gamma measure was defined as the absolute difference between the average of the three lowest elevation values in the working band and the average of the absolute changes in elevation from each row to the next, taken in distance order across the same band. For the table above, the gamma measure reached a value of 109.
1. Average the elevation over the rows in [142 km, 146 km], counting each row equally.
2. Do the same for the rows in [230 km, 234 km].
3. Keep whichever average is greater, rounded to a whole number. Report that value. 120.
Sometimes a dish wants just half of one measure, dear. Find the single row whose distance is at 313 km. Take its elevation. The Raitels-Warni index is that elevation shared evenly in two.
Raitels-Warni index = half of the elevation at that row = 74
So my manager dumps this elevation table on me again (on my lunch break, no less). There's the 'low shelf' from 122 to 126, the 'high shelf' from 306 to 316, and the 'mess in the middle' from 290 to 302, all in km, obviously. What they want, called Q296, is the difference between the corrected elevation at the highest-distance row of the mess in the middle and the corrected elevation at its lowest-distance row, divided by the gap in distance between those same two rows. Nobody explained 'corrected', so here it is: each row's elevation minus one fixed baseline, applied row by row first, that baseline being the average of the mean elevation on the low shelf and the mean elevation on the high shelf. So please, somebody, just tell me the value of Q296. -0.8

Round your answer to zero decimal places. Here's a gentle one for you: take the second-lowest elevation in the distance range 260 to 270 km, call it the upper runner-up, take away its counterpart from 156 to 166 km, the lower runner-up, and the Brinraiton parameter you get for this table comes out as 52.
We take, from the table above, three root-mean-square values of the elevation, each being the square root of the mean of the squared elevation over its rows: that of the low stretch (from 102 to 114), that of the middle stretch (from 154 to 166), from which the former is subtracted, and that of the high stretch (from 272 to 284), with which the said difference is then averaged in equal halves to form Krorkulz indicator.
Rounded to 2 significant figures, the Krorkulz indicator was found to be 79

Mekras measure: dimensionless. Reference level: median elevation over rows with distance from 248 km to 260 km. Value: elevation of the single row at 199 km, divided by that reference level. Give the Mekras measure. 1.02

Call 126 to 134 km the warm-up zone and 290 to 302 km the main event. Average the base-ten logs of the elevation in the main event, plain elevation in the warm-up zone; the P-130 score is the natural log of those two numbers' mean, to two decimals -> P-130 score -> 3.98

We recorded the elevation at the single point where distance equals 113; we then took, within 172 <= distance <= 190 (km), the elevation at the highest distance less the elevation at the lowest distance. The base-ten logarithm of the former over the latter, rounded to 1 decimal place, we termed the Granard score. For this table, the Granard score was 1.2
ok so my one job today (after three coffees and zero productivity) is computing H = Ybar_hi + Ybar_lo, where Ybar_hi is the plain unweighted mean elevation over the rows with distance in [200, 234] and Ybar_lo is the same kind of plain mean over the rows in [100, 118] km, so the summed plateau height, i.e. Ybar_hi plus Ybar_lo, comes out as 214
